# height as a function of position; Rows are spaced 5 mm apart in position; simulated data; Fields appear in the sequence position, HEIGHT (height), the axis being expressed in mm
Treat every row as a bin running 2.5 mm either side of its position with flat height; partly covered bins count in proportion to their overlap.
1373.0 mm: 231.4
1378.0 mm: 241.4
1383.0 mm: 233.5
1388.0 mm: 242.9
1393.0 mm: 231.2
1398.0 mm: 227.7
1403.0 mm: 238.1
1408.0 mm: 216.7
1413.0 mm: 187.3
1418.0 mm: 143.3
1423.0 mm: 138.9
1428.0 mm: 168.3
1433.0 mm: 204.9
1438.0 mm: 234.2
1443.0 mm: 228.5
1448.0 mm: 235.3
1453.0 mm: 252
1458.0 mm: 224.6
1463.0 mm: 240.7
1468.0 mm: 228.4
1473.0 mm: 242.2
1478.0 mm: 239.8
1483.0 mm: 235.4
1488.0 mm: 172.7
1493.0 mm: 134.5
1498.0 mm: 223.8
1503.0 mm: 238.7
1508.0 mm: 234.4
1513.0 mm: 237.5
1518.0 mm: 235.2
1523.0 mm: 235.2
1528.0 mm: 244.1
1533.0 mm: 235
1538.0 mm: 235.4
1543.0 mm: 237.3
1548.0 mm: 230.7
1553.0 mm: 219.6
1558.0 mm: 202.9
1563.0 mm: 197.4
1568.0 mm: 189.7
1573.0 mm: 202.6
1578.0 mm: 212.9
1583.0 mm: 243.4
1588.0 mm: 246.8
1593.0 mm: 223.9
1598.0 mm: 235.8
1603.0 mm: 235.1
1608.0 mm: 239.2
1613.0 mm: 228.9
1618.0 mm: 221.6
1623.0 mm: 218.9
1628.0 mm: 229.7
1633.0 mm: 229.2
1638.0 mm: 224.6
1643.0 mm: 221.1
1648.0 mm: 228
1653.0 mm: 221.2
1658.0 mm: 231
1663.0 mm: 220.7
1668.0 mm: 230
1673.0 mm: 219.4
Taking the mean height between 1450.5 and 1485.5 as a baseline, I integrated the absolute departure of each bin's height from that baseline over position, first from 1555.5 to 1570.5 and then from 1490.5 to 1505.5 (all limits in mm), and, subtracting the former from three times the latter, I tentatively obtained 1156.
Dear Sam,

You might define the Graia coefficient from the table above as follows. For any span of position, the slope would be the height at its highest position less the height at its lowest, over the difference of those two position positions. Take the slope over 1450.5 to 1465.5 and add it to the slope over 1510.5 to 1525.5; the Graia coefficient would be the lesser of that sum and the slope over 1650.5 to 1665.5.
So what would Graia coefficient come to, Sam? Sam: -1.4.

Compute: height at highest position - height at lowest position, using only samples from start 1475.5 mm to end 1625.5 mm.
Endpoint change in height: -21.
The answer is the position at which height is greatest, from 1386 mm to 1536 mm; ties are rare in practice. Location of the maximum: 1453.0 mm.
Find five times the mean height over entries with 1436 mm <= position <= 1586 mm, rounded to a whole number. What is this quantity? 1121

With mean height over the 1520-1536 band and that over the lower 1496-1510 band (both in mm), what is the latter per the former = 0.98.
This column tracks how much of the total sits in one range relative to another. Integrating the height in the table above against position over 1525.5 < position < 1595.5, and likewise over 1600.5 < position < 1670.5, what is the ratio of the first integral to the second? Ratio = 0.98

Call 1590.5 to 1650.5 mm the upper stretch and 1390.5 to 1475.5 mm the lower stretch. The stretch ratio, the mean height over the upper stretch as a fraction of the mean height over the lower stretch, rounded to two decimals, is 1.06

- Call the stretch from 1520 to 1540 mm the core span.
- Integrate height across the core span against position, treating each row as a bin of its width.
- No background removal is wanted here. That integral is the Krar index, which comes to 4748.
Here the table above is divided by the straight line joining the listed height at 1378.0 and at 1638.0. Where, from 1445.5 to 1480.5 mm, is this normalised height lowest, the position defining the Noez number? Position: 1458.0 mm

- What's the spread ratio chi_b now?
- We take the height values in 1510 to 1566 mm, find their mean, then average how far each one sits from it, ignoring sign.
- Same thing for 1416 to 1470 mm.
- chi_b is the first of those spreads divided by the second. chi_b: 0.4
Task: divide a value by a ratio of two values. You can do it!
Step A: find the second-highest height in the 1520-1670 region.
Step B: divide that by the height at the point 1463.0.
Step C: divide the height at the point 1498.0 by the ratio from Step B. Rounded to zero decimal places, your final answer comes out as 221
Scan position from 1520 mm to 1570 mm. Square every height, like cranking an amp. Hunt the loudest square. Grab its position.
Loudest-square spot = 1528.0 mm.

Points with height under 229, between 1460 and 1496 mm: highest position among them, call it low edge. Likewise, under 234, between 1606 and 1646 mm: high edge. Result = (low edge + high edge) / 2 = 1568.0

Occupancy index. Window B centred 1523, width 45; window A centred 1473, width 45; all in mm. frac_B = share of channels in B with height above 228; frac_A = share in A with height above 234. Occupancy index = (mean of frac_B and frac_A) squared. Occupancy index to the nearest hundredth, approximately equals 0.60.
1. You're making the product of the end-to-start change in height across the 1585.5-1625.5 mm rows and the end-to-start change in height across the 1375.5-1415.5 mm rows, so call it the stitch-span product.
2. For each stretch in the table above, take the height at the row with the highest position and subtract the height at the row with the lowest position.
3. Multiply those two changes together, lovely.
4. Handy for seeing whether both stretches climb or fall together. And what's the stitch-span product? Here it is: 1509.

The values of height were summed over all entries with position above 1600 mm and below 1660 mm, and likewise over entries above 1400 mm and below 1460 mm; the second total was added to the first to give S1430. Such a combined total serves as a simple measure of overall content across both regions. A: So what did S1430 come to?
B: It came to 5201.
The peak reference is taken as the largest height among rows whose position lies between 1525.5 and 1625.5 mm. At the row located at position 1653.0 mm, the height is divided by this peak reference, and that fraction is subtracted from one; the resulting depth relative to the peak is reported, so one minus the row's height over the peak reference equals 0.10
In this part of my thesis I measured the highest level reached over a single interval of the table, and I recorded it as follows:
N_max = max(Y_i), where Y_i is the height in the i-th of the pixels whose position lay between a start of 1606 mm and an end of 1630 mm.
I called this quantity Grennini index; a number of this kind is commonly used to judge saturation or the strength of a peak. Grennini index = 239.2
